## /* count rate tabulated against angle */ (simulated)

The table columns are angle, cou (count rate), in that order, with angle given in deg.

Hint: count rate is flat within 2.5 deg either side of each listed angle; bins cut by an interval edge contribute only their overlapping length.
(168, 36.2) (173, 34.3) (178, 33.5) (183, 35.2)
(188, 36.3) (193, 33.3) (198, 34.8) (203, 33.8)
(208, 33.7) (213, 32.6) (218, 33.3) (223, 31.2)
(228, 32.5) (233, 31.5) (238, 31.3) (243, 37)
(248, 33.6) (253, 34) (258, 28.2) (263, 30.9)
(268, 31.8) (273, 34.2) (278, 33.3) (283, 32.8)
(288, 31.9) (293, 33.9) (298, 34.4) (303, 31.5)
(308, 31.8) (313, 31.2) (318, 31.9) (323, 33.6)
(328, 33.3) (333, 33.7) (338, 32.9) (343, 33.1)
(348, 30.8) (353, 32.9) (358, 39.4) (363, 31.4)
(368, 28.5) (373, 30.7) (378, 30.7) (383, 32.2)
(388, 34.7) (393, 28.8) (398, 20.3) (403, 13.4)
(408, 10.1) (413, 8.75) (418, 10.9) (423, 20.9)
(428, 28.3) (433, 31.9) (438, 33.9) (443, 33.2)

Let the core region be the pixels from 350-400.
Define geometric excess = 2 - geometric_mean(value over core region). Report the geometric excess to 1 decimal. -28.6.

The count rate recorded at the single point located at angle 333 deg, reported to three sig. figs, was 33.7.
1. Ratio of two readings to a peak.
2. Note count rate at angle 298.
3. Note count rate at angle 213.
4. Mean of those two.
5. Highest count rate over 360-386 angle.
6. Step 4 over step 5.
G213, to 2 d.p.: 1.04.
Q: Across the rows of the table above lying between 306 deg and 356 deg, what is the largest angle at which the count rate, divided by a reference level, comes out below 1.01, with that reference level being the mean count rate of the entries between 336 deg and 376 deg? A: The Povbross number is 348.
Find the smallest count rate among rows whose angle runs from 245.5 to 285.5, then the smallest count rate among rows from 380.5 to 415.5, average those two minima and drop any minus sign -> 18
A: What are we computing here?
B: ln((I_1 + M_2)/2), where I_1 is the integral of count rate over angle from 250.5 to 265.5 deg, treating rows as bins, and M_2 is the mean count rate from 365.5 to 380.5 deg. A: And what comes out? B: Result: 5.51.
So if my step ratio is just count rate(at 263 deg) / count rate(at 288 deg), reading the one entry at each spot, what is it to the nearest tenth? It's 1.0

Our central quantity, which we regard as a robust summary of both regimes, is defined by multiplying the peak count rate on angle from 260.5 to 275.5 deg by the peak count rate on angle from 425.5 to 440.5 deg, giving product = 1159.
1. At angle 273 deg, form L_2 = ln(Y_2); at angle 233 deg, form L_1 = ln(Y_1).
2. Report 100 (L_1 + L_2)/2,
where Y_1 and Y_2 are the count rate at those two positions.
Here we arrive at 349.1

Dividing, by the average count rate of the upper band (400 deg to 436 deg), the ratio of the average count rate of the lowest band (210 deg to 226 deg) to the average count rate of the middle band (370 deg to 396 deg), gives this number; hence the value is 0.06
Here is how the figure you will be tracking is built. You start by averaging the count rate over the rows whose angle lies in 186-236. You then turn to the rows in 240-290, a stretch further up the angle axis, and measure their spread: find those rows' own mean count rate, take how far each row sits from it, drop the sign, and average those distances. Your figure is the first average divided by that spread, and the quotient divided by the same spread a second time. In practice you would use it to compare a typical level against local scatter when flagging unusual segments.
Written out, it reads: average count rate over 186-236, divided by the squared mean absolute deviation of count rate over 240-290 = 12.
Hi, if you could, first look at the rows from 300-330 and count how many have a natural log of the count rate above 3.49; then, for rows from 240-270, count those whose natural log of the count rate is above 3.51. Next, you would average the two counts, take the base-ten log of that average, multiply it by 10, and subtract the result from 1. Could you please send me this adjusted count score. -3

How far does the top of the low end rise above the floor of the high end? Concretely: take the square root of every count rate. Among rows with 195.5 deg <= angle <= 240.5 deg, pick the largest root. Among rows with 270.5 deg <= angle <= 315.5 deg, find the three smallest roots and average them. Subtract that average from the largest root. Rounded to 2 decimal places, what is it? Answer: 0.29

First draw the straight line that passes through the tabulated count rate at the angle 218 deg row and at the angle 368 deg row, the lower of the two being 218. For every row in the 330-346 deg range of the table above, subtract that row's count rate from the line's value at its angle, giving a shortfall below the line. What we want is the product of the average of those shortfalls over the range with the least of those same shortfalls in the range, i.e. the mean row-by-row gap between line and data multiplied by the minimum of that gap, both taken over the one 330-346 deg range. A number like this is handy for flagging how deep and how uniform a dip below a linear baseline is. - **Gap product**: 15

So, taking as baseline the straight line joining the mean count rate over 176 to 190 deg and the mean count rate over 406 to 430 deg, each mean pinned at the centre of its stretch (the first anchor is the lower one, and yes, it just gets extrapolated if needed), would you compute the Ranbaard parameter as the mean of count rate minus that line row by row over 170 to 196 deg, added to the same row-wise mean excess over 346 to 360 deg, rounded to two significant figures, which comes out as 13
